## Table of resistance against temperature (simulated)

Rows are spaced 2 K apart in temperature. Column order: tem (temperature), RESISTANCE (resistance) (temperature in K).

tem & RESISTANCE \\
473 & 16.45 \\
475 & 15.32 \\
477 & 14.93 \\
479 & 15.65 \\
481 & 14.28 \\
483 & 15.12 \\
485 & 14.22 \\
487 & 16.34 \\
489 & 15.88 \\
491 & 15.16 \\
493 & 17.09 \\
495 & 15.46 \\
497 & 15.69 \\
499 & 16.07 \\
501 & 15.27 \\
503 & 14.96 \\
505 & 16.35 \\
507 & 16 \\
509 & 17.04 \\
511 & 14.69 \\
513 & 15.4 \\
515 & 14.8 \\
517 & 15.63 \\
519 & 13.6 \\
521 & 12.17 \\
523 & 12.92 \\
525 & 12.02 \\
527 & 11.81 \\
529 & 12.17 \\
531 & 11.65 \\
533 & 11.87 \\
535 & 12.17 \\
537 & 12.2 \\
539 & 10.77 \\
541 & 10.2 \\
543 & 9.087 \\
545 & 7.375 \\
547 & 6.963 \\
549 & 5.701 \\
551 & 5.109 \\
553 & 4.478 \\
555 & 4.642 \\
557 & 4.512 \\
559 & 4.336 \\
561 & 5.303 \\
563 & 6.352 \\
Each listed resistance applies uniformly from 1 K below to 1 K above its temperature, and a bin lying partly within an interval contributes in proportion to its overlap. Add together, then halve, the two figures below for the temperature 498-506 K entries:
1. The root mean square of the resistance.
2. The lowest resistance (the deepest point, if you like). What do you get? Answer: 15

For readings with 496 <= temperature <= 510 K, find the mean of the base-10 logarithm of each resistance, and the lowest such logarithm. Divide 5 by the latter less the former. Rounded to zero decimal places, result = -189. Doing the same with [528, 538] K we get -378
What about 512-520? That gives -132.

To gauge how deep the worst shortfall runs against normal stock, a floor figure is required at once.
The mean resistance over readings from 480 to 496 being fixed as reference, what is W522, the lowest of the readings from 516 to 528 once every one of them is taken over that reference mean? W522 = 0.76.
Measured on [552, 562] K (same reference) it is 0.28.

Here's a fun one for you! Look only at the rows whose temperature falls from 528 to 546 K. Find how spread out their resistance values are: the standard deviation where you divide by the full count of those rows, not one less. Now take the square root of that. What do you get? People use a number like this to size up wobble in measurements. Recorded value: 1.26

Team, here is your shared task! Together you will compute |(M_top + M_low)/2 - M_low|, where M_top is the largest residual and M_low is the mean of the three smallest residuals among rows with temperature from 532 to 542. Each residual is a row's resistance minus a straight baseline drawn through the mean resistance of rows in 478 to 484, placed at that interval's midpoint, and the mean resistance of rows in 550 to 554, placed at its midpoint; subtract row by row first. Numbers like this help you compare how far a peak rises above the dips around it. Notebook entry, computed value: 0.58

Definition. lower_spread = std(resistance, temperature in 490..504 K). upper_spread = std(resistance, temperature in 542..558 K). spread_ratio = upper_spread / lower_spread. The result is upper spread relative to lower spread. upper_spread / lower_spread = 2.3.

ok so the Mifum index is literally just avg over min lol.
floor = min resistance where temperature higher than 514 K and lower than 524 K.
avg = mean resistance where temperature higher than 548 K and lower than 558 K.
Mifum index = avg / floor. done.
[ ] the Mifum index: 0.40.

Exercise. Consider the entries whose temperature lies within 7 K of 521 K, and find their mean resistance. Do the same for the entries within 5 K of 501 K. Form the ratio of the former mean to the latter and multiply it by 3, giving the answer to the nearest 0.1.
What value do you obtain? 2.5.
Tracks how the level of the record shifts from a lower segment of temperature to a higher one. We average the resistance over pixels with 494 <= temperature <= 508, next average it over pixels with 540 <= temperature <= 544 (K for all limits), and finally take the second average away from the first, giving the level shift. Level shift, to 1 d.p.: 6.0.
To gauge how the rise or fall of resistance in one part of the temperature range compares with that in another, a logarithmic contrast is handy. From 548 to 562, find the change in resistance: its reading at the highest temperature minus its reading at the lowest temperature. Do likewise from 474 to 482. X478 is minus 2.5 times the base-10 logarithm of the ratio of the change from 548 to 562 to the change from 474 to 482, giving 1.0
